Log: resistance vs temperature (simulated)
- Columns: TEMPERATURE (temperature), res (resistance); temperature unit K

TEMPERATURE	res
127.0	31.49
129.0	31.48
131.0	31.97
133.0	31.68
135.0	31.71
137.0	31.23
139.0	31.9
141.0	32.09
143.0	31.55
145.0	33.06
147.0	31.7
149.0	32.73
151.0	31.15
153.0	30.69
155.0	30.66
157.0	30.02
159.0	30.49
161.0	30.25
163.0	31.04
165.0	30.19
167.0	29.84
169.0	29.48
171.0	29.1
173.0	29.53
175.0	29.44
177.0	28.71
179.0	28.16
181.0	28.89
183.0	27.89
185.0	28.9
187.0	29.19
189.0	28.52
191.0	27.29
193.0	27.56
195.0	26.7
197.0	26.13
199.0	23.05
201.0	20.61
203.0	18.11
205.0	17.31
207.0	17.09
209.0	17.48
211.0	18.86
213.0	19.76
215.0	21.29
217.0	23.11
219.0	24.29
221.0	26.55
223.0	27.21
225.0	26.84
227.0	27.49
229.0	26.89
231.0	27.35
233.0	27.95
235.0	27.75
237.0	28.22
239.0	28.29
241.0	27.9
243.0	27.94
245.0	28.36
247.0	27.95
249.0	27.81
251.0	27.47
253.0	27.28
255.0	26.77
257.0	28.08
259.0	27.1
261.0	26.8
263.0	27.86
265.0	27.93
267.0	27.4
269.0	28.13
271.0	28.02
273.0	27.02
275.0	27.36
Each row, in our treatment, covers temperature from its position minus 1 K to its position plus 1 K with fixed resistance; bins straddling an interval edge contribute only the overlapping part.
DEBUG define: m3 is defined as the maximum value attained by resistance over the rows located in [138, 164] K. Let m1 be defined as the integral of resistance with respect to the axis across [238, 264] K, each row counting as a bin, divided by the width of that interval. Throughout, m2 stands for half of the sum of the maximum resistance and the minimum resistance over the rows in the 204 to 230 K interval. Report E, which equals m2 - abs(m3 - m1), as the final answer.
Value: 17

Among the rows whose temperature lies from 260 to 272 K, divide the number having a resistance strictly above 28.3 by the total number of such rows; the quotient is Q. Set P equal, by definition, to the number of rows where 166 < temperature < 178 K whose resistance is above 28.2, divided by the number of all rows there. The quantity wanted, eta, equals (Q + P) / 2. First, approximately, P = 1.0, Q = 0.00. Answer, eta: 0.5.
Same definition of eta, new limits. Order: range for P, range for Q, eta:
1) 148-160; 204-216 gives 0.5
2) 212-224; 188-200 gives 0.1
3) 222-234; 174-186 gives 0.3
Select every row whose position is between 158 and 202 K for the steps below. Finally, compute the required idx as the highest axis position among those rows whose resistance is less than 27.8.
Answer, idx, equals 201.0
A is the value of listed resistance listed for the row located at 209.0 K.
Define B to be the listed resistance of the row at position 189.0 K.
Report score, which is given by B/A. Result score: 1.6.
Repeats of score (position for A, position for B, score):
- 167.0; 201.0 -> 0.7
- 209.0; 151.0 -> 1.8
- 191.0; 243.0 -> 1.0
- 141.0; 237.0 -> 0.9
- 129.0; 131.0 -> 1.0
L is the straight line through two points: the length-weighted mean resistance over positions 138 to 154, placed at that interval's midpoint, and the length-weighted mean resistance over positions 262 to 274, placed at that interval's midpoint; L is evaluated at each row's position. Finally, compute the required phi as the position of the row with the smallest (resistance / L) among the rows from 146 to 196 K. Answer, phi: 195.0 K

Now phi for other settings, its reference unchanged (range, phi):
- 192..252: 207.0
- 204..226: 207.0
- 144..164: 157.0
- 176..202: 201.0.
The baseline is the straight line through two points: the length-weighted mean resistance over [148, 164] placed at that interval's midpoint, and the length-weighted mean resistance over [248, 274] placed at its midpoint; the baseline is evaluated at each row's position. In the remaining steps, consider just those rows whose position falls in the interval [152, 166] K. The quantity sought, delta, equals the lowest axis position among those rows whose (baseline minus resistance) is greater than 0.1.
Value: 153.0 K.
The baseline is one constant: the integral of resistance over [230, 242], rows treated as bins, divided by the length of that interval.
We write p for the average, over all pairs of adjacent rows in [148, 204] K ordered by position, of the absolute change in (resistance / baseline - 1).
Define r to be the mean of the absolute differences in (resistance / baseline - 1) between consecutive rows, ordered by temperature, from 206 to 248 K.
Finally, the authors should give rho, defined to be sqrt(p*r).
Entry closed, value 0.028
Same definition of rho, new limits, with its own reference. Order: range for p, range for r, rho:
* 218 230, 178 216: 0.036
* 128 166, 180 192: 0.026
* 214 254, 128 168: 0.022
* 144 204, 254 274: 0.027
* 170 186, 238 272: 0.020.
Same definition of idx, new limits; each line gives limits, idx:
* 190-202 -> 201.0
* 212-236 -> 235.0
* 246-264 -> 261.0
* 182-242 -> 235.0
